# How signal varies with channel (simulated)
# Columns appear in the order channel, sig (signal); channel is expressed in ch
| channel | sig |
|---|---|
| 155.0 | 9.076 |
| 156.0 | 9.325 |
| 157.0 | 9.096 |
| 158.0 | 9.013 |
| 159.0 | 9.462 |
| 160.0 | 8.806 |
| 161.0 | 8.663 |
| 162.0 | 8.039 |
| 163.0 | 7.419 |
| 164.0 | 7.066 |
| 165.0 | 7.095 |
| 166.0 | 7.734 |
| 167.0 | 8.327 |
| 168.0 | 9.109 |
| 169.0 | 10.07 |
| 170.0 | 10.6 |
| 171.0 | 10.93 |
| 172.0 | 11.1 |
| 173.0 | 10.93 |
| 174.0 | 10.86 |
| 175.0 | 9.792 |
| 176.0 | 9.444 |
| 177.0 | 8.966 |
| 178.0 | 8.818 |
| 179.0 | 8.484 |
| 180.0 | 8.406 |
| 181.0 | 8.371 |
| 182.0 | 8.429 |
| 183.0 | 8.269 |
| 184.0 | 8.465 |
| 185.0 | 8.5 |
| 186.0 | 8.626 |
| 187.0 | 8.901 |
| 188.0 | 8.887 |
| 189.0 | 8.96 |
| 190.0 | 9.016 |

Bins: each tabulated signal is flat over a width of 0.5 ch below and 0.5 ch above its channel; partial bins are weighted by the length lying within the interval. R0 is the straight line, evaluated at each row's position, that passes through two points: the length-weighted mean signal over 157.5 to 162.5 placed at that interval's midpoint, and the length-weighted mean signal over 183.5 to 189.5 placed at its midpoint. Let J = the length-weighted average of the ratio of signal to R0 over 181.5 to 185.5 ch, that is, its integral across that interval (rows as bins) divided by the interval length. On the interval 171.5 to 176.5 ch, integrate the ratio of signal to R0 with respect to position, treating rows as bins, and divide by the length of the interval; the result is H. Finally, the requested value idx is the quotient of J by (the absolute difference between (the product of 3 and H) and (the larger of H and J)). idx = 0.40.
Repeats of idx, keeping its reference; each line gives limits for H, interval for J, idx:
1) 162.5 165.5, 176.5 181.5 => 0.67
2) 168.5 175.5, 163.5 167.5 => 0.36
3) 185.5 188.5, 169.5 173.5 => 0.70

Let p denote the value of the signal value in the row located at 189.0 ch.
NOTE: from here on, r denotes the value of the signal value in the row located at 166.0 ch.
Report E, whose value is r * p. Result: 69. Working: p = 8.96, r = 7.734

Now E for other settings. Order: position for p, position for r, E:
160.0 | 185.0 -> 75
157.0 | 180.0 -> 76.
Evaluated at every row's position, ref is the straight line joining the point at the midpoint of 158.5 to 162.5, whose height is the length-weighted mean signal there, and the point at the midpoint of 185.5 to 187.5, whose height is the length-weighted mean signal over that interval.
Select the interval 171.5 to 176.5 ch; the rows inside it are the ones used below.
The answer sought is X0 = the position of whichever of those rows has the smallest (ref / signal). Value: 172.0 ch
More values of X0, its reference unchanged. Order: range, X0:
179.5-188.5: 187.0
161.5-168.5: 168.0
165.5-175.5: 172.0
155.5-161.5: 159.0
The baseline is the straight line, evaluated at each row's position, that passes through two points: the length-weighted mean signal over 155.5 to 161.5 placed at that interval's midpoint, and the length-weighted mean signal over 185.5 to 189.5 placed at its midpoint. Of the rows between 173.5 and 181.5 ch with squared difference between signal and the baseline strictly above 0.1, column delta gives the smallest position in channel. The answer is 174.0 ch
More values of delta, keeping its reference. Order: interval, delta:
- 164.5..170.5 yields 165.0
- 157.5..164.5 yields 159.0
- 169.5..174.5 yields 170.0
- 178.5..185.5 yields 179.0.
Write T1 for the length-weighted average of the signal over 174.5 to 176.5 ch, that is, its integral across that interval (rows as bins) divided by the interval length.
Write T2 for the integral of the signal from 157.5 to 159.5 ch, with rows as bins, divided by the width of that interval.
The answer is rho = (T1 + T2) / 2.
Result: 9.4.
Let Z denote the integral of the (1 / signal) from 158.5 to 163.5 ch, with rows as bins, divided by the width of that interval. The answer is 0.119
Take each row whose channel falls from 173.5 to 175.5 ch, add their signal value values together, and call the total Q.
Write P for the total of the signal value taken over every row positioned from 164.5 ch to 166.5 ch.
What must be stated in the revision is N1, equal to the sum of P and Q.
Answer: 35.5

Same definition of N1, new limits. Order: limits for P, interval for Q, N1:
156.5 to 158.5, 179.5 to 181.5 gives 34.9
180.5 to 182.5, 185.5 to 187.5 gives 34.3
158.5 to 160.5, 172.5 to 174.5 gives 40.1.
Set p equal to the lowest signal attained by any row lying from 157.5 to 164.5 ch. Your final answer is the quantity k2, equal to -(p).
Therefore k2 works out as -7.1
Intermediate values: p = 7.066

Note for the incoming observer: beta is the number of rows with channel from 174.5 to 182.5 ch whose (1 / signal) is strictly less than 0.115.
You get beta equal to 4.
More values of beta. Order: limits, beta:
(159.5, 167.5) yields 1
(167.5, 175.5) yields 8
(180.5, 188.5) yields 2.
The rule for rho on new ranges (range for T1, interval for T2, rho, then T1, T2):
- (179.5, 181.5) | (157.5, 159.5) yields 8.8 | 8.4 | 9.2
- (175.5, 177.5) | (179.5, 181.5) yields 8.8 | 9.2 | 8.4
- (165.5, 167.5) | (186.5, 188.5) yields 8.5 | 8.0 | 8.9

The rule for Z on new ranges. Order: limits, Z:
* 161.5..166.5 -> 0.134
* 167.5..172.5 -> 0.097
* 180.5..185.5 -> 0.119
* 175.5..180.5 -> 0.114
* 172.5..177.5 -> 0.101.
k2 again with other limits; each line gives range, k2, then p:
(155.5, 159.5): -9.0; 9.013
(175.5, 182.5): -8.4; 8.371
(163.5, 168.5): -7.1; 7.066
